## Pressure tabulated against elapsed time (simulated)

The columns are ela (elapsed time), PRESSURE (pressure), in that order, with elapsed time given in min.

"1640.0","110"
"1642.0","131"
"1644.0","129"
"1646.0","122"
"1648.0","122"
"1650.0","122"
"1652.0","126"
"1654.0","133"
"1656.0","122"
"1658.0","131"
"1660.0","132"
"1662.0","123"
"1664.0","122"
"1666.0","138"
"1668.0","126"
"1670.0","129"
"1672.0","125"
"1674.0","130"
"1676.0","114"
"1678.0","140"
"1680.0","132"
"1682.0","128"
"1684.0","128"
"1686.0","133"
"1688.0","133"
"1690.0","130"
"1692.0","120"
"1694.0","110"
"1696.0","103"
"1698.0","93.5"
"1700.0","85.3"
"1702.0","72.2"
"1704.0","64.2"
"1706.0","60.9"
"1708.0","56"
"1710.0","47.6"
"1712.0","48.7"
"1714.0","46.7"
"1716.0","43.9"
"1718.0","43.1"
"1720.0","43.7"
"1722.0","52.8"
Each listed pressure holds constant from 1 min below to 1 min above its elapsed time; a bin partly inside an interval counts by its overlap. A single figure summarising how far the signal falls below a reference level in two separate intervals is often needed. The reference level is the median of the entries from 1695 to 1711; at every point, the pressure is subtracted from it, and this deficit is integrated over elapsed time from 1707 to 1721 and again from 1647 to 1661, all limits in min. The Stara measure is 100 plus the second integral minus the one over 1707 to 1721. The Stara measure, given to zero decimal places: -1017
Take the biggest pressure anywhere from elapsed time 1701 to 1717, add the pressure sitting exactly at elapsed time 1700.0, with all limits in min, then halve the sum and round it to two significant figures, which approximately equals 79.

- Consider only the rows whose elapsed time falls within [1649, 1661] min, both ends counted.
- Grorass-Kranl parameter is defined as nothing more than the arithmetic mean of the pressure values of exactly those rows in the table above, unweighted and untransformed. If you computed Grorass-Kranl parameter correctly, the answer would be 128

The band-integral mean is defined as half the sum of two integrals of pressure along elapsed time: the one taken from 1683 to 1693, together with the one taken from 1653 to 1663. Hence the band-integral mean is 1285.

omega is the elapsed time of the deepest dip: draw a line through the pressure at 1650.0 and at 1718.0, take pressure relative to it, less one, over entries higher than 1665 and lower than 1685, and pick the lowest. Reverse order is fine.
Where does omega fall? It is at 1676.0 min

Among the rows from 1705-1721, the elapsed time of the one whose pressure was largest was 1706.0 min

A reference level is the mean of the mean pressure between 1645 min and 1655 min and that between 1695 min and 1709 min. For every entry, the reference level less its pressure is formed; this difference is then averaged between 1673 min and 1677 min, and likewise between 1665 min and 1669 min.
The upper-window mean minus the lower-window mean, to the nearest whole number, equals 10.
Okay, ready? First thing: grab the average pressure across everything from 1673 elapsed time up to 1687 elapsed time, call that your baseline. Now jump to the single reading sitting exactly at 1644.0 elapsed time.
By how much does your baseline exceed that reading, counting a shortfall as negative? 0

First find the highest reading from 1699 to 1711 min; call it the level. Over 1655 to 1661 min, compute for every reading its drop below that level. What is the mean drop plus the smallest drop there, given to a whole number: -90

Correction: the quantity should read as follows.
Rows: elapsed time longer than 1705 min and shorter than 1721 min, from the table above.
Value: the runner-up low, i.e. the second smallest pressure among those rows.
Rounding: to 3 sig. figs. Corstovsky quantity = 43.7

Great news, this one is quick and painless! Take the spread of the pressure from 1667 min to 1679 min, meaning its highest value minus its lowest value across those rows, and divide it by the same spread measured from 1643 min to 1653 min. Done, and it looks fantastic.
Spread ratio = 3.7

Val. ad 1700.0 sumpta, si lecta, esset 85.3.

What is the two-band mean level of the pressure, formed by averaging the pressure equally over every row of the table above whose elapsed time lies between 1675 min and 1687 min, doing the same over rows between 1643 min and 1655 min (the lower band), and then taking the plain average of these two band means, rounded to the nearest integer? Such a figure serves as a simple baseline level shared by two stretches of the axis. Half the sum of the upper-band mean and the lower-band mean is 127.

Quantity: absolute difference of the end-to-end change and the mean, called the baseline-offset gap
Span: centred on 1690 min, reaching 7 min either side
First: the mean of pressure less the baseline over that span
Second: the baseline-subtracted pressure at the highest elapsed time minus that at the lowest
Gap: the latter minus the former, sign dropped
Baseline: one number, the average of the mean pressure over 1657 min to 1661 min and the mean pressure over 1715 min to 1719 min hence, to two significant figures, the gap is 60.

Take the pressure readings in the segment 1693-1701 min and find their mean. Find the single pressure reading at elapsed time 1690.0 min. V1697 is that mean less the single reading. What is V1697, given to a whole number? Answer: -32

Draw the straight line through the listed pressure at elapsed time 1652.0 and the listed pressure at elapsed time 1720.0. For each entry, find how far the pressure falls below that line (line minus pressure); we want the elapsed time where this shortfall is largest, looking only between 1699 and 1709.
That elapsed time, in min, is 1708.0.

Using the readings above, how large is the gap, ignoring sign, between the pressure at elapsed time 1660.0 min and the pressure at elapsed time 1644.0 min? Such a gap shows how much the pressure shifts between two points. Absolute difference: 3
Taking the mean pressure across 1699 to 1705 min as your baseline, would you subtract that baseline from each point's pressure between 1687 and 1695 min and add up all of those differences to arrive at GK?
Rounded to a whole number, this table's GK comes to 197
